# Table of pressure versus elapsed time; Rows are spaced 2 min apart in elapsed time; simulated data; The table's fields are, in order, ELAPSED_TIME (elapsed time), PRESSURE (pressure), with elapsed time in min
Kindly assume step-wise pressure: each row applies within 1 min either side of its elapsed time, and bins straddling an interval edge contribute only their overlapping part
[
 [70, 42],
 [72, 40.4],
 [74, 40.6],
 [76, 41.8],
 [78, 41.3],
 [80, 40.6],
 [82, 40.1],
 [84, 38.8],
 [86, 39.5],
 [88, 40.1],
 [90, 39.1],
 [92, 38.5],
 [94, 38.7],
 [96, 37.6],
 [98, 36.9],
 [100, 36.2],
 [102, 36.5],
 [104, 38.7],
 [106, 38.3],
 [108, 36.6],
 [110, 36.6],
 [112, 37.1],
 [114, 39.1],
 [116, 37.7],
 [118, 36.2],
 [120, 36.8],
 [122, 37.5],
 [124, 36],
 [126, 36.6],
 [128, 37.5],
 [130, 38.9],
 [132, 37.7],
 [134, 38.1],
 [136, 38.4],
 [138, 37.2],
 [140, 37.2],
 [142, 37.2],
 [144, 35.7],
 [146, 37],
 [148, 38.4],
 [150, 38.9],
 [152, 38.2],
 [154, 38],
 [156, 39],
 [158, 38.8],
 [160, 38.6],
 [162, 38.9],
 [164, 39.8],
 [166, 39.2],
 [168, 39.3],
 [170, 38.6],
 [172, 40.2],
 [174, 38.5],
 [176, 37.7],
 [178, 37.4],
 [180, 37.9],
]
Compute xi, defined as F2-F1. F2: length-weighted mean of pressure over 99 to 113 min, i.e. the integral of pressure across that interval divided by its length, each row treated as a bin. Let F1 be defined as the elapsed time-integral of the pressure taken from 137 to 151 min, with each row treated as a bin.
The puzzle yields -486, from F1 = 523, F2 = 37.1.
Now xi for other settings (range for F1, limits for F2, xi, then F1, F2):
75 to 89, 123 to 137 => -527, 564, 37.6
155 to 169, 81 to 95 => -508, 547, 39.3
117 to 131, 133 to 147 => -482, 519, 37.3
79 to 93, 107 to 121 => -516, 553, 37.2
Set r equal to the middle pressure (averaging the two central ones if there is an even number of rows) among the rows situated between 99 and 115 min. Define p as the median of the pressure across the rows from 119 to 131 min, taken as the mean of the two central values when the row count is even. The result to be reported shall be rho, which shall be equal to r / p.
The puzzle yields 0.99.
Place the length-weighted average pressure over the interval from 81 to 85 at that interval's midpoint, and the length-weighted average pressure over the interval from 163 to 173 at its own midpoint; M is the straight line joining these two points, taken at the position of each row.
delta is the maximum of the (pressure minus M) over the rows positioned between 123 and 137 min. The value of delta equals -0.5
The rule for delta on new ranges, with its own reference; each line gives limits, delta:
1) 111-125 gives -0.3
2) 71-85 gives 2.3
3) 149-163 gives -0.4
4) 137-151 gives -0.5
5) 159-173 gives 0.8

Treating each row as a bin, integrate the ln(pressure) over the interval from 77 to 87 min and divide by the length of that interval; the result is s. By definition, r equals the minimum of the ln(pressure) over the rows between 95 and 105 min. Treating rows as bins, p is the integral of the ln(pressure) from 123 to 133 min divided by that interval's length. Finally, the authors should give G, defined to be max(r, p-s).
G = 3.59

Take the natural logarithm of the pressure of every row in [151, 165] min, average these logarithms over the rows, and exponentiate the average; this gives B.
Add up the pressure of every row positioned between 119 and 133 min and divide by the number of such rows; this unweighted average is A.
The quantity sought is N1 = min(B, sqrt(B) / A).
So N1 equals 0.167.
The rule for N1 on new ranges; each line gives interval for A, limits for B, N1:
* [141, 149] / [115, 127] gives 0.164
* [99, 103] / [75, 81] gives 0.177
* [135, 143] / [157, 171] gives 0.167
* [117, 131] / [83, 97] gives 0.168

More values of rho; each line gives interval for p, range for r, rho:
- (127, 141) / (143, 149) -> 0.98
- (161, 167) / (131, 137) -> 0.97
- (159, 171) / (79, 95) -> 1.01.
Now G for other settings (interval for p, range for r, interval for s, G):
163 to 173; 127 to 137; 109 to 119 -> 3.62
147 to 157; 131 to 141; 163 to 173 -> 3.62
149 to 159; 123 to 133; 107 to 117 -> 3.58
